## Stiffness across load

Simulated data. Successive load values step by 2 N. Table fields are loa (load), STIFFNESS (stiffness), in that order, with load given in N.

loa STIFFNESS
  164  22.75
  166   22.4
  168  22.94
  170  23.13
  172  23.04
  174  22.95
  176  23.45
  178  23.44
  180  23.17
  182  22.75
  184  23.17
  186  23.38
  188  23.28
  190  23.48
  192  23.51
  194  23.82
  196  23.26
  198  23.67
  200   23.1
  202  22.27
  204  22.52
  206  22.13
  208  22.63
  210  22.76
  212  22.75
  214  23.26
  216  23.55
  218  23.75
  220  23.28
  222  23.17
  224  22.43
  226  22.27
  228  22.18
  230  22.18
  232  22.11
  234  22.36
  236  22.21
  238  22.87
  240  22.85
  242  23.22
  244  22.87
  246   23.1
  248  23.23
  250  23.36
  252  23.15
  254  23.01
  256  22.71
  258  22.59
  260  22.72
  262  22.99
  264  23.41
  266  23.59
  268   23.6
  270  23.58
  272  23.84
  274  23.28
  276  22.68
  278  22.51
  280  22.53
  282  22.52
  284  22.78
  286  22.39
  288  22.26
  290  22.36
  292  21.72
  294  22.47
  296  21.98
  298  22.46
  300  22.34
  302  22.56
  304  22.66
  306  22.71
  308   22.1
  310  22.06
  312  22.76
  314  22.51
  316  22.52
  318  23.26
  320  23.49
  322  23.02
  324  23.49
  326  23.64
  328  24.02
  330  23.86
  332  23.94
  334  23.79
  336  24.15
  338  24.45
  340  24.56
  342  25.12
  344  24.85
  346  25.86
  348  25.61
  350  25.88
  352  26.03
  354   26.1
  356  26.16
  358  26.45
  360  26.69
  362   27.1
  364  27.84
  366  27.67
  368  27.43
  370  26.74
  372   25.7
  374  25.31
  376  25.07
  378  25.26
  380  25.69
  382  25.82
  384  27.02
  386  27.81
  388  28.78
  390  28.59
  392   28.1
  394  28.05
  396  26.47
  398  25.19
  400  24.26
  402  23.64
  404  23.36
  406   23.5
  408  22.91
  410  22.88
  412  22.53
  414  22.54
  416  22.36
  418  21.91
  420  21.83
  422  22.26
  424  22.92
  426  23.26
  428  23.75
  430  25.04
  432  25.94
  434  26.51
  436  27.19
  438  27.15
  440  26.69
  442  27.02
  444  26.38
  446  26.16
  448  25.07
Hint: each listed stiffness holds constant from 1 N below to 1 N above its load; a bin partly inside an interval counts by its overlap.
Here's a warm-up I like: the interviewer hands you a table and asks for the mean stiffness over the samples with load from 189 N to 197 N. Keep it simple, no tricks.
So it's 23.5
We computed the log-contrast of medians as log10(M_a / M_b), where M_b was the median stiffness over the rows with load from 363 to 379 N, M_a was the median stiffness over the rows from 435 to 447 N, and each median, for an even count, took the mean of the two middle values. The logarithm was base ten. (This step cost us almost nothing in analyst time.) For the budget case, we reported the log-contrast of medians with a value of 0.0104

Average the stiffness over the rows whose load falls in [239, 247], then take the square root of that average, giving 4.80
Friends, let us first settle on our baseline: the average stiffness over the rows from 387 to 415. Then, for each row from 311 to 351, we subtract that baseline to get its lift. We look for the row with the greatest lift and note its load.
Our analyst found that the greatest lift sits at 350 N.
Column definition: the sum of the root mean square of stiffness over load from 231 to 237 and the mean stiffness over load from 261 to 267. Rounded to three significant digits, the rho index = 45.6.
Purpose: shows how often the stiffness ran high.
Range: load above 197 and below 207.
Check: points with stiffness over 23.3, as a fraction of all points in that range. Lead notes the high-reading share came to 0.20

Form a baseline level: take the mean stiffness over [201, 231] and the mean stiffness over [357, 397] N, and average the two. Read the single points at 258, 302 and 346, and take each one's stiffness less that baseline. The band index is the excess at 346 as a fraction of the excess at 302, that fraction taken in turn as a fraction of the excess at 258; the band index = 0.2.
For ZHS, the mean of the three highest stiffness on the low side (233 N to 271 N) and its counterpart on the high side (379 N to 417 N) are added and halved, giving 26.0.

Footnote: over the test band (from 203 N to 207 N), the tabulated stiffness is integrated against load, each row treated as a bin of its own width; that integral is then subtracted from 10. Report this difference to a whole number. -79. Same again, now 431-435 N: -95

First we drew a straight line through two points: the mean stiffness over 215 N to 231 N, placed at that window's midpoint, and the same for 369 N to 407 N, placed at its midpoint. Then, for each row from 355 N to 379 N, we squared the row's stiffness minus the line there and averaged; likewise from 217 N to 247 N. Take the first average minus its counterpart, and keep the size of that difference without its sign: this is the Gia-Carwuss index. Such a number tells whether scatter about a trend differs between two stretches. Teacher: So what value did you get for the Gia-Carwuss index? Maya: 1.3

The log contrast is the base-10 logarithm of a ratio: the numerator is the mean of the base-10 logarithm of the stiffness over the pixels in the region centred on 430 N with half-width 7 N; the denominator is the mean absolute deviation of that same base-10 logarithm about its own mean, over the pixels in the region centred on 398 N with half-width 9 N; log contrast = 1.64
